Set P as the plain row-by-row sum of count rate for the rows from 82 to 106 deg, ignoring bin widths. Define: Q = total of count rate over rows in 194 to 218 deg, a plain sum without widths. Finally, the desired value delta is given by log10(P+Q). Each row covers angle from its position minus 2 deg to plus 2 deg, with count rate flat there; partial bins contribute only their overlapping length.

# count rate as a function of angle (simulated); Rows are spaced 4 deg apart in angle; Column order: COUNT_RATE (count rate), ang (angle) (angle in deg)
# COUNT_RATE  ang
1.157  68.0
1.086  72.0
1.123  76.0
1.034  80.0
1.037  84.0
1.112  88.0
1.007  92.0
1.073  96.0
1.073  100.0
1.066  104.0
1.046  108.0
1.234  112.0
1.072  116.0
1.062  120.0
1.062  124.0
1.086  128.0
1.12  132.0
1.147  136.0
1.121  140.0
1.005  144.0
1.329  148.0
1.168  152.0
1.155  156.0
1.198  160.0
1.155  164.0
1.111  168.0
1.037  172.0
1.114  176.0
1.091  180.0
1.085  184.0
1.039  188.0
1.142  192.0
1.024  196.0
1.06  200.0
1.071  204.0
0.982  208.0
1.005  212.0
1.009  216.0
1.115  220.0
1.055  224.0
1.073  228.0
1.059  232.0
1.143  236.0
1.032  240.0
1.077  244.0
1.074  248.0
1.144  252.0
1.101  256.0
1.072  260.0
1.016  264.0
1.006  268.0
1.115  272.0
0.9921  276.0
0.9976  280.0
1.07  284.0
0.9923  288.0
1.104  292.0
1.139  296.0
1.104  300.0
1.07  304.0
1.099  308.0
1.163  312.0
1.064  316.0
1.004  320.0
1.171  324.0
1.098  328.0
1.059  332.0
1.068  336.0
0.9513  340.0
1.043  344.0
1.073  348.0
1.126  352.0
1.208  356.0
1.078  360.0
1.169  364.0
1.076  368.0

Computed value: 1.098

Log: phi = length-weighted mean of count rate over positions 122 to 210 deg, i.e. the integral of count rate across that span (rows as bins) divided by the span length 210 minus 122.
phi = 1.10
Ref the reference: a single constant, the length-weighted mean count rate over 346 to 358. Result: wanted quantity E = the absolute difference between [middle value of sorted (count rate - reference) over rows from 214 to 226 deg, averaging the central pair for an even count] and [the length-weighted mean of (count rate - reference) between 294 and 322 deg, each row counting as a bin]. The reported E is 0.037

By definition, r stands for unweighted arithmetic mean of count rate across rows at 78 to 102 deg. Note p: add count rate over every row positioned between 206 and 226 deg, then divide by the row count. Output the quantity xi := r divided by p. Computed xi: 1.02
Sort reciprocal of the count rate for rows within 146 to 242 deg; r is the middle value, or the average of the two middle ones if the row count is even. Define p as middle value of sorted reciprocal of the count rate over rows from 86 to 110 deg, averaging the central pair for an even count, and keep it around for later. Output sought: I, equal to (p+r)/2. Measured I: 0.931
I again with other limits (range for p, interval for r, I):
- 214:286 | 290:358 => 0.922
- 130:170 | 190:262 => 0.901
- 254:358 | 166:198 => 0.926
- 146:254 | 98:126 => 0.933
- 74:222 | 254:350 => 0.933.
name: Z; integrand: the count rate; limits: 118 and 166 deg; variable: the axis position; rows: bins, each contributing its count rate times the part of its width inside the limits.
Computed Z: 54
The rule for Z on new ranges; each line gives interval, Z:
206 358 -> 163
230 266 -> 39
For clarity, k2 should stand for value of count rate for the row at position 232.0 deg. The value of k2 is 1.059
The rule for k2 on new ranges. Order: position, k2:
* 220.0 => 1.115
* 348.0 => 1.073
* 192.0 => 1.142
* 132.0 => 1.12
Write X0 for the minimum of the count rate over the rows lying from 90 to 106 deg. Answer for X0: 1.007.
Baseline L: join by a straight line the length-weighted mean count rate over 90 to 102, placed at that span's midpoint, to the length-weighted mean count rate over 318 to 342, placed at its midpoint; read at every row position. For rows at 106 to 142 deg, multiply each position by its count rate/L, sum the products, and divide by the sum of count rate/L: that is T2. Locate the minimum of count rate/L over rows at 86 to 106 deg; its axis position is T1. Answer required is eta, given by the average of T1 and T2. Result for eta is 108.0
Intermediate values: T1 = 92.0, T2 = 124.1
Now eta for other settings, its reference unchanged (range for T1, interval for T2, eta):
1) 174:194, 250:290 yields 228.8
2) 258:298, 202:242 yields 255.1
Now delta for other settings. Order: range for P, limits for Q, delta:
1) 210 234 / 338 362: 1.107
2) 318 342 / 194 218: 1.097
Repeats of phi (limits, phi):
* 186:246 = 1.06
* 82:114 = 1.08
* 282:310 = 1.08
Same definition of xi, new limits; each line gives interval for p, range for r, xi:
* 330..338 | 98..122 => 1.03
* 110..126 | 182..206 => 0.97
